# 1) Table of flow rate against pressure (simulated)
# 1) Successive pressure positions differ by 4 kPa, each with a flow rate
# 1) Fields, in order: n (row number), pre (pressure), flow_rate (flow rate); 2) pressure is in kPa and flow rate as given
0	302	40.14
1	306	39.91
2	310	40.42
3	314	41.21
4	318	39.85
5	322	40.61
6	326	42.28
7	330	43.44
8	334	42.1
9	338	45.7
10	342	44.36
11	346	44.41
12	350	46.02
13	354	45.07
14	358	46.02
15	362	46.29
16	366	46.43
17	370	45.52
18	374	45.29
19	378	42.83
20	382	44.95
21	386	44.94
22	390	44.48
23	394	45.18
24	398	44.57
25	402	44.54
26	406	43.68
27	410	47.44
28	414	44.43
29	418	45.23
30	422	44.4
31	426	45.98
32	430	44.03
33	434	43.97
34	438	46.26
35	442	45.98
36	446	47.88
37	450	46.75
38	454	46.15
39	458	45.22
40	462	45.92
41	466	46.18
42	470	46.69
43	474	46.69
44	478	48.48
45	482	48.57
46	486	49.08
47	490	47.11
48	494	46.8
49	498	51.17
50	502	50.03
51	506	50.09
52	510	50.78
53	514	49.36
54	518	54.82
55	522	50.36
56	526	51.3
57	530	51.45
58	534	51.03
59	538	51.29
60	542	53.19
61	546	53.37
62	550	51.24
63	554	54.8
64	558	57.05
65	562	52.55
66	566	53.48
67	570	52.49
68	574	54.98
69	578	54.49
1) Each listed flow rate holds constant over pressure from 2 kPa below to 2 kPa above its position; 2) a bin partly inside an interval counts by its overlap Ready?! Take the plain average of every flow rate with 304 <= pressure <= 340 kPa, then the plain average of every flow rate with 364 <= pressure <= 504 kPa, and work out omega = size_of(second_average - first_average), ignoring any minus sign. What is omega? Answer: 4.4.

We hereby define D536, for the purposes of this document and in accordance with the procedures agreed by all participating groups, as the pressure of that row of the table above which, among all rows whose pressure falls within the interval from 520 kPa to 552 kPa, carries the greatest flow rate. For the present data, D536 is 546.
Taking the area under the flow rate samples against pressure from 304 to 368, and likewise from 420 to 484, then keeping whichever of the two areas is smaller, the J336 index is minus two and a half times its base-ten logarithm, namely -8.61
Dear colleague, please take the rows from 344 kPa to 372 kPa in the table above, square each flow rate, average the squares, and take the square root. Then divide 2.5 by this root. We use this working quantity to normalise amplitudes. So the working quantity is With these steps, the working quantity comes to 0.0547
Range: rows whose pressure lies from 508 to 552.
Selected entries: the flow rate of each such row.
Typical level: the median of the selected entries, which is 51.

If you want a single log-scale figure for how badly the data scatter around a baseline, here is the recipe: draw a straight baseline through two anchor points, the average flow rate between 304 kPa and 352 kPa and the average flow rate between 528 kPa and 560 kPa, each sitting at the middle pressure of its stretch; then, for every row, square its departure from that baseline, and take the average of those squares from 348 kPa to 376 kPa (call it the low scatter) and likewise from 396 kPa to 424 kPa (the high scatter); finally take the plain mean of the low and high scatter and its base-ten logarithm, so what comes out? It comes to 0.54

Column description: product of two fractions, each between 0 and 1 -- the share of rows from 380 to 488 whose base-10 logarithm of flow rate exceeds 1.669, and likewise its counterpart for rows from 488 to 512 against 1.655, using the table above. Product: 0.30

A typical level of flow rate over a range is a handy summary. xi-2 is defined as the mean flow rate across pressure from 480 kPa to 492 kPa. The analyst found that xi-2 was 48.3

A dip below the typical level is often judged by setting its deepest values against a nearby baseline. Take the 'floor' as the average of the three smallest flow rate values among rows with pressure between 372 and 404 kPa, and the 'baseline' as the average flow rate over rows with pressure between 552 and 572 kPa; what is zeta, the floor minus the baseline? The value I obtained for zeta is -10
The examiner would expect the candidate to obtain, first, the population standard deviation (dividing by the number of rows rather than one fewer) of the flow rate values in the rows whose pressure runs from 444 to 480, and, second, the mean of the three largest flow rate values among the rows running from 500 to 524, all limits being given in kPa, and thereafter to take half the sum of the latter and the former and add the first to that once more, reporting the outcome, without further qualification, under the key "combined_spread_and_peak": 27.4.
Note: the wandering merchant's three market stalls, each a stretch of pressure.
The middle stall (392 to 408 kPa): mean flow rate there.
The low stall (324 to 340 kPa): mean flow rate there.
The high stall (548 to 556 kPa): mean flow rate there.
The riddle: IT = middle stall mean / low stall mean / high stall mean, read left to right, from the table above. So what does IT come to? 0.0193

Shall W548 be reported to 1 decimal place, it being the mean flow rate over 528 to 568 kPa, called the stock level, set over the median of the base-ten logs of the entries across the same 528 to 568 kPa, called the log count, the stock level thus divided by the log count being 30.7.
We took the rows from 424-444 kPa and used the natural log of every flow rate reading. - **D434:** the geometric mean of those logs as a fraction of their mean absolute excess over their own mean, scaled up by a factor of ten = 1725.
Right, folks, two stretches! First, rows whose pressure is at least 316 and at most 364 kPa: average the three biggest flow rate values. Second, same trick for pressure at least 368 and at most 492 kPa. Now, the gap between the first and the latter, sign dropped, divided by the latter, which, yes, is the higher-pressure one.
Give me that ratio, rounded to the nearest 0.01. 0.05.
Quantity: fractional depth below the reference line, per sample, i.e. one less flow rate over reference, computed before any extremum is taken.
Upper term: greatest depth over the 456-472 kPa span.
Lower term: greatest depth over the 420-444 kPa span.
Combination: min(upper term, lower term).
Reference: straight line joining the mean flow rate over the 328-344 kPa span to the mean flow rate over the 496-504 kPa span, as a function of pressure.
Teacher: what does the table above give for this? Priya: 0.075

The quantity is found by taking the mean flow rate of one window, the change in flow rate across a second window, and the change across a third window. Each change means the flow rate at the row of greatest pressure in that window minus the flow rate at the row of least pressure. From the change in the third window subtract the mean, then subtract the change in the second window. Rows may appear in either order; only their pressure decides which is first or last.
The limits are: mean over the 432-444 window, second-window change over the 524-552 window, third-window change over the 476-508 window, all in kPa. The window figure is -44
